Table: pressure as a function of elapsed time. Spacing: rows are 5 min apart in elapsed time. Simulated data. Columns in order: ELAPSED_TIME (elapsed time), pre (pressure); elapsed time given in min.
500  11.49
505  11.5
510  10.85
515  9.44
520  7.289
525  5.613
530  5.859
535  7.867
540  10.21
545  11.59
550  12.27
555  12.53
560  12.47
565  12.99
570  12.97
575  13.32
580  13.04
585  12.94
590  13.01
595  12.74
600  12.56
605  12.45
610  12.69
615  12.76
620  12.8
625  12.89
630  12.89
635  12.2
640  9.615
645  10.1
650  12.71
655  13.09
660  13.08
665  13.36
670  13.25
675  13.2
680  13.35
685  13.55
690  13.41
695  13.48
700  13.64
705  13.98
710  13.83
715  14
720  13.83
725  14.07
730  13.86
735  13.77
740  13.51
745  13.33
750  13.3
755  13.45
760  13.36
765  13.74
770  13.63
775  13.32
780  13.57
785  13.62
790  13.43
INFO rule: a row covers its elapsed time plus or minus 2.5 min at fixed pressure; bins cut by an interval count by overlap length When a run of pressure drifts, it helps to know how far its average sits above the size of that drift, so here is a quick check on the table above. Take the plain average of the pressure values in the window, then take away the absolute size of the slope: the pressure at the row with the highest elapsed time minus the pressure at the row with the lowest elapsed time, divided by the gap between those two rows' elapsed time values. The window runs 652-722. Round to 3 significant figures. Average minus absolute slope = 13.5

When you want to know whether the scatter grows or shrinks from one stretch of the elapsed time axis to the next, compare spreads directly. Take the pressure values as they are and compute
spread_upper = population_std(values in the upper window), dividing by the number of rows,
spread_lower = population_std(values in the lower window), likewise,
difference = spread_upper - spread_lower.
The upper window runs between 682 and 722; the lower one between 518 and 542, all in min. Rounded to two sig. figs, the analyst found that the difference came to -1.4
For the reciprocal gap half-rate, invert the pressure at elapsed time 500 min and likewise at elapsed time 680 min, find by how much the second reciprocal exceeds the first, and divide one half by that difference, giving -41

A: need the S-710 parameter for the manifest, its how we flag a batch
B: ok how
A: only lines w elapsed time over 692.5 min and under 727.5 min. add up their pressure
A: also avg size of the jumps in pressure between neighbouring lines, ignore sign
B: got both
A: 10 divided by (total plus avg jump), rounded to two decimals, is 0.10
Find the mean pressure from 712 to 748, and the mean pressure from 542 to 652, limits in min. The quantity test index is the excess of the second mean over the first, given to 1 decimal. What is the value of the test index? -1.3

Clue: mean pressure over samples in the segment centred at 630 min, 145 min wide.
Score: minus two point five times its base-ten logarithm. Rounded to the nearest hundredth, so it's -2.77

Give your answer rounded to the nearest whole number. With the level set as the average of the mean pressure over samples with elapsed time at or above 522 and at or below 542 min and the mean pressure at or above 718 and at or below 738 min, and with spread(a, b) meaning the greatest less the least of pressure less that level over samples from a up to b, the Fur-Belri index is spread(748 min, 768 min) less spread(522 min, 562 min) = -6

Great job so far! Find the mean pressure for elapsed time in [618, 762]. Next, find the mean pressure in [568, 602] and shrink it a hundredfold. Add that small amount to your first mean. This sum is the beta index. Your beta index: 13.3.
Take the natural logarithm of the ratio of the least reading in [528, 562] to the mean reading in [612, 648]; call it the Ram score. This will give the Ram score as -0.71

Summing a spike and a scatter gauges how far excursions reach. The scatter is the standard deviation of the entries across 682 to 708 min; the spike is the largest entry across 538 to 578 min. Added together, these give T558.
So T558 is 13.5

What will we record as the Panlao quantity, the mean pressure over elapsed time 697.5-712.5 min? 13.8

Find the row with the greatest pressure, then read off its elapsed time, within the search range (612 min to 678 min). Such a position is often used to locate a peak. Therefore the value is 665 min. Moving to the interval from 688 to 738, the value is 725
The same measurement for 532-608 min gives 575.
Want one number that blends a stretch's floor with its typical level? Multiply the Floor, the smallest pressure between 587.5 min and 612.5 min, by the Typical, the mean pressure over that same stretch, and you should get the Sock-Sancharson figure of 158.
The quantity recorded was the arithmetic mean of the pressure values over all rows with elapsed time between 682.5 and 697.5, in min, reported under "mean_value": 13.5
